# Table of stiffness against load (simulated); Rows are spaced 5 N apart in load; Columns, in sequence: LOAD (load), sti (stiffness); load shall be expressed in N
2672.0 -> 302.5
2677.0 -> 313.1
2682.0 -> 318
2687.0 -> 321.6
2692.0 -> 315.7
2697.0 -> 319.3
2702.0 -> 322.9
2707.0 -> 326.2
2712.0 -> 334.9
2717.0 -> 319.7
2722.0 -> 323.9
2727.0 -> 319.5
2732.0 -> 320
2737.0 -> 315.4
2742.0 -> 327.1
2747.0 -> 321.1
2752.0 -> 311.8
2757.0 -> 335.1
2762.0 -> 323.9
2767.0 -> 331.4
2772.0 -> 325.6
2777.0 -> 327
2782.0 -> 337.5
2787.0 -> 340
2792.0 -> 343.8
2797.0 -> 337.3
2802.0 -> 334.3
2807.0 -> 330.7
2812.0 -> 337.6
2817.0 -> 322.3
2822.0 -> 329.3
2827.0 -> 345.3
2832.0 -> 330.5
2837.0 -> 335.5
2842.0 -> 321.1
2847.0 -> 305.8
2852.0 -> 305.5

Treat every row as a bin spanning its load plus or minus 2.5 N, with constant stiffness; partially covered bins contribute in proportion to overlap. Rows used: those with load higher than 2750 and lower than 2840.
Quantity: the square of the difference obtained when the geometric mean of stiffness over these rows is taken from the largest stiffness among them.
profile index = 175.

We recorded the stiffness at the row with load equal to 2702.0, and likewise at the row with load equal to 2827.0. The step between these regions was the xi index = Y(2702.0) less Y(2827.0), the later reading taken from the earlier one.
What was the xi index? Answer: -22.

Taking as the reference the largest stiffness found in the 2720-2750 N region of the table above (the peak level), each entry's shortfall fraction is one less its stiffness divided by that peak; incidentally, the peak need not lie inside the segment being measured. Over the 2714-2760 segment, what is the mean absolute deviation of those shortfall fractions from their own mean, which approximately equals 0.015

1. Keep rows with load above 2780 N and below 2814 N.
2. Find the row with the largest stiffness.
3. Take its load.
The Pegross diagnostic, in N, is 2792.0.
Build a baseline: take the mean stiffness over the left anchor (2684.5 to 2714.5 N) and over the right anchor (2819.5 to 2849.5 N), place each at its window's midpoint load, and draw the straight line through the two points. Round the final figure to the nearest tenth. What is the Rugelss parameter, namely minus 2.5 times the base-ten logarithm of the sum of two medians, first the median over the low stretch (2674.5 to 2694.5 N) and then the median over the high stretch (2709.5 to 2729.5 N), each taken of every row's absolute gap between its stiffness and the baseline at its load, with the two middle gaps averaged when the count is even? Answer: -2.6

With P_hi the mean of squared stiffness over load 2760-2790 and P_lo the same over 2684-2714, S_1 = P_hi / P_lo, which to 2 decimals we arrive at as 1.05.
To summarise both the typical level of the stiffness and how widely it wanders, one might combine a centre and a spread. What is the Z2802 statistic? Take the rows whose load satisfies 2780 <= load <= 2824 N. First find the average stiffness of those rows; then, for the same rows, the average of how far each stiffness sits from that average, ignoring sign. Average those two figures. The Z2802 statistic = 170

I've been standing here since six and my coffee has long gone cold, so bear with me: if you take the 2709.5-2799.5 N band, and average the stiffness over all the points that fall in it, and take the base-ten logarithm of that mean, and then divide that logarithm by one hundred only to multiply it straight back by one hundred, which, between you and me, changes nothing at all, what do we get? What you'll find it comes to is 2.52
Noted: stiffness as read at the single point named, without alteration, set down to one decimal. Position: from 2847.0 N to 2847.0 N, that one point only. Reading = 305.8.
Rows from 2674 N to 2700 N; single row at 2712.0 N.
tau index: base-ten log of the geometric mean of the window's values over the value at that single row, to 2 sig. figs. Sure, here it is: -0.023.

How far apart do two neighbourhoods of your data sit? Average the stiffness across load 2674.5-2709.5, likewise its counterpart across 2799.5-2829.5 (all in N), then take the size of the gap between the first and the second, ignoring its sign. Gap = 14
